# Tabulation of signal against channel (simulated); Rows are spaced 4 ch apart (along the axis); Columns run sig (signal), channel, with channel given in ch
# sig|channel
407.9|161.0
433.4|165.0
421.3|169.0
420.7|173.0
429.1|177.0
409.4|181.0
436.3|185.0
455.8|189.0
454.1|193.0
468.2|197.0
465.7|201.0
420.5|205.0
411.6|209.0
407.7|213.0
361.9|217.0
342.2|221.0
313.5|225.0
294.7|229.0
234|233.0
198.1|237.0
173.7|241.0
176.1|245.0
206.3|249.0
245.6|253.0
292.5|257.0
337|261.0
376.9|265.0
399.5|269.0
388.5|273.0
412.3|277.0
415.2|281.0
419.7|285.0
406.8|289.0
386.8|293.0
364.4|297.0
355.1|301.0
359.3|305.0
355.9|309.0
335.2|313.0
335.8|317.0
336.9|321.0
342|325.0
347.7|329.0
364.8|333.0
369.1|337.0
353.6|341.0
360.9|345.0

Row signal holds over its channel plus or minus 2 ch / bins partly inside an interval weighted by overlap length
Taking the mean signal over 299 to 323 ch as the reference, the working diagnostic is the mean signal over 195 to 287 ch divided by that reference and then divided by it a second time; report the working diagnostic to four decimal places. 0.0028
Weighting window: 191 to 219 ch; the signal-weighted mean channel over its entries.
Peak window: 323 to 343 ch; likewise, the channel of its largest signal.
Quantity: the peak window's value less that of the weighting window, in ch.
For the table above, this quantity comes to 132.6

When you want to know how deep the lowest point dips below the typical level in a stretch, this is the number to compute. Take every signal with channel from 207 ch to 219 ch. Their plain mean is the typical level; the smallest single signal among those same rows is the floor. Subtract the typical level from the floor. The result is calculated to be -32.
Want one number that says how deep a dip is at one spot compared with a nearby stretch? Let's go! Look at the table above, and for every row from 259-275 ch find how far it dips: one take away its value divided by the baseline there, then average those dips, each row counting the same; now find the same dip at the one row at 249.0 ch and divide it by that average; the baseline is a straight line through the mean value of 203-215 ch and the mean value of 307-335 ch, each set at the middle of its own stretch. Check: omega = 70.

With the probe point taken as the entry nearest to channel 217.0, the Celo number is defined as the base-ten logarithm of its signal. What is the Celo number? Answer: 2.56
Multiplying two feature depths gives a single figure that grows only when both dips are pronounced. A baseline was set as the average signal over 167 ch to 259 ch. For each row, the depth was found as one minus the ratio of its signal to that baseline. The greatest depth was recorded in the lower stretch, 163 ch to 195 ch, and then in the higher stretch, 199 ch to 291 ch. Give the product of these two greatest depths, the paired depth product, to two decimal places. -0.09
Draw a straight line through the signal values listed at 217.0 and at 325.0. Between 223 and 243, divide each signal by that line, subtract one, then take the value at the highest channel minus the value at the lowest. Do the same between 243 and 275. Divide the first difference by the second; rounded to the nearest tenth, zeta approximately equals -0.6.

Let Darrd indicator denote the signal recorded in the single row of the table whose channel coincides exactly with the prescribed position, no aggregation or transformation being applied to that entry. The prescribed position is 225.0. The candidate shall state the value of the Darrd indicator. 313.5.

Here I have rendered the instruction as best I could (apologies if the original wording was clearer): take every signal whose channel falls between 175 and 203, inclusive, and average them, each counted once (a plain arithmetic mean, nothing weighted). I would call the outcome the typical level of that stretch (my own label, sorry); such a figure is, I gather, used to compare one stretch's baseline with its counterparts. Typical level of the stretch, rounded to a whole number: 446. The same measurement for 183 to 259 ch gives 335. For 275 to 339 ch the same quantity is 369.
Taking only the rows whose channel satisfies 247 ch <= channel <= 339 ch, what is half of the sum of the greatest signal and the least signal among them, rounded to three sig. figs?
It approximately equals 313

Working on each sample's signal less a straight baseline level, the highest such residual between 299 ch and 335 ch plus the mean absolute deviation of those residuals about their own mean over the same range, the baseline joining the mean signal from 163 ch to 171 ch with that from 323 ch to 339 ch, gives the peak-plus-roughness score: 18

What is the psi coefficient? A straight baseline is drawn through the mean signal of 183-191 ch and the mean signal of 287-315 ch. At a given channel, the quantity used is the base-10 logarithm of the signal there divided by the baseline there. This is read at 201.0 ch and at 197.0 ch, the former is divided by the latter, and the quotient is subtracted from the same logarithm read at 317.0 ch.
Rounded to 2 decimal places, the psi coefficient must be -1.04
